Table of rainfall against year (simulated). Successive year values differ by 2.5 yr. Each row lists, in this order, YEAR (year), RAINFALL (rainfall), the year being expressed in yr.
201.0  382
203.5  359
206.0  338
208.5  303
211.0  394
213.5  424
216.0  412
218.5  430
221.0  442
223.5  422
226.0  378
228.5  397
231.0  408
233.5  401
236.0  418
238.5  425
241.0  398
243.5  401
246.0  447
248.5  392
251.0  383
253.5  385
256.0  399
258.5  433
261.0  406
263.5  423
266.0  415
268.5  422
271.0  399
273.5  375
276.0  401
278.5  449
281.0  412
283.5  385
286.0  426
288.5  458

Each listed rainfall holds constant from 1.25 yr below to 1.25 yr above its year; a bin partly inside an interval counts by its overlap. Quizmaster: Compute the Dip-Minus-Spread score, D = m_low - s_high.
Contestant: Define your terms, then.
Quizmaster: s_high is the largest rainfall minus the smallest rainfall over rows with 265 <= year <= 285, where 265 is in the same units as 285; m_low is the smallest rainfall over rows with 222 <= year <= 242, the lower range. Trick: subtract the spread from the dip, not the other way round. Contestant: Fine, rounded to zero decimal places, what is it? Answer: 304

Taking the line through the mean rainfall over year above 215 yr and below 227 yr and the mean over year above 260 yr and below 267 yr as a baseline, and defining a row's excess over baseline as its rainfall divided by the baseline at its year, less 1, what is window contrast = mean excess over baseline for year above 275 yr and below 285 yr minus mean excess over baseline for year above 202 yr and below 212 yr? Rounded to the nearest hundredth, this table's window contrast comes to 0.16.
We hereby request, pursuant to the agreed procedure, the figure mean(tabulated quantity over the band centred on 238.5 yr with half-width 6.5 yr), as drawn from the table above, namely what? 409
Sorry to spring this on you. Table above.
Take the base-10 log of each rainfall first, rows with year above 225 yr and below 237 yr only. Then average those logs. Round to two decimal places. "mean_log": 2.60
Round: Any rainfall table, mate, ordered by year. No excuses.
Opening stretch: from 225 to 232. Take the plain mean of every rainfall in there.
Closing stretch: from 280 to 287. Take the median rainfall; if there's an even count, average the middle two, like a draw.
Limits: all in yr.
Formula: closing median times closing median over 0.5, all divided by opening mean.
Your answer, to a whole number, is 861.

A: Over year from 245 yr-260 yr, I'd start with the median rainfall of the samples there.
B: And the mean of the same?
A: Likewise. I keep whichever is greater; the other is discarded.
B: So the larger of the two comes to 406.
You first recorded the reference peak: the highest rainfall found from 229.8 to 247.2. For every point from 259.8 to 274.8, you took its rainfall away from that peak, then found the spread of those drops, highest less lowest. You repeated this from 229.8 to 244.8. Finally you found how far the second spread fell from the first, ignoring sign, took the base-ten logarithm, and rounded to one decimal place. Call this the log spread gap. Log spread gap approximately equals 1.3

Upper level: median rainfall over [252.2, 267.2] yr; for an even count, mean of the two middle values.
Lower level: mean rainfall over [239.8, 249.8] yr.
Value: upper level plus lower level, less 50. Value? 770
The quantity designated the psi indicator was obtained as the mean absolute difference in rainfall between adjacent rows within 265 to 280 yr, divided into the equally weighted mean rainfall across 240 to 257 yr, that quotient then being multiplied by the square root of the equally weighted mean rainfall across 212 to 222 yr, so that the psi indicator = 323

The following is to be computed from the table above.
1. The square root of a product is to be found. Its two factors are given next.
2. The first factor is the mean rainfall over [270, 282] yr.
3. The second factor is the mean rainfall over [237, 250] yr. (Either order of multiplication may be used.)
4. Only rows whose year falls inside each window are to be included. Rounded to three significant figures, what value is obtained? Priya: 410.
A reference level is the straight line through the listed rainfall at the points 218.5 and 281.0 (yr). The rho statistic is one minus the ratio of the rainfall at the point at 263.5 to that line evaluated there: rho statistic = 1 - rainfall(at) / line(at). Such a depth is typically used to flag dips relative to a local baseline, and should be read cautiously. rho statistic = -0.01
